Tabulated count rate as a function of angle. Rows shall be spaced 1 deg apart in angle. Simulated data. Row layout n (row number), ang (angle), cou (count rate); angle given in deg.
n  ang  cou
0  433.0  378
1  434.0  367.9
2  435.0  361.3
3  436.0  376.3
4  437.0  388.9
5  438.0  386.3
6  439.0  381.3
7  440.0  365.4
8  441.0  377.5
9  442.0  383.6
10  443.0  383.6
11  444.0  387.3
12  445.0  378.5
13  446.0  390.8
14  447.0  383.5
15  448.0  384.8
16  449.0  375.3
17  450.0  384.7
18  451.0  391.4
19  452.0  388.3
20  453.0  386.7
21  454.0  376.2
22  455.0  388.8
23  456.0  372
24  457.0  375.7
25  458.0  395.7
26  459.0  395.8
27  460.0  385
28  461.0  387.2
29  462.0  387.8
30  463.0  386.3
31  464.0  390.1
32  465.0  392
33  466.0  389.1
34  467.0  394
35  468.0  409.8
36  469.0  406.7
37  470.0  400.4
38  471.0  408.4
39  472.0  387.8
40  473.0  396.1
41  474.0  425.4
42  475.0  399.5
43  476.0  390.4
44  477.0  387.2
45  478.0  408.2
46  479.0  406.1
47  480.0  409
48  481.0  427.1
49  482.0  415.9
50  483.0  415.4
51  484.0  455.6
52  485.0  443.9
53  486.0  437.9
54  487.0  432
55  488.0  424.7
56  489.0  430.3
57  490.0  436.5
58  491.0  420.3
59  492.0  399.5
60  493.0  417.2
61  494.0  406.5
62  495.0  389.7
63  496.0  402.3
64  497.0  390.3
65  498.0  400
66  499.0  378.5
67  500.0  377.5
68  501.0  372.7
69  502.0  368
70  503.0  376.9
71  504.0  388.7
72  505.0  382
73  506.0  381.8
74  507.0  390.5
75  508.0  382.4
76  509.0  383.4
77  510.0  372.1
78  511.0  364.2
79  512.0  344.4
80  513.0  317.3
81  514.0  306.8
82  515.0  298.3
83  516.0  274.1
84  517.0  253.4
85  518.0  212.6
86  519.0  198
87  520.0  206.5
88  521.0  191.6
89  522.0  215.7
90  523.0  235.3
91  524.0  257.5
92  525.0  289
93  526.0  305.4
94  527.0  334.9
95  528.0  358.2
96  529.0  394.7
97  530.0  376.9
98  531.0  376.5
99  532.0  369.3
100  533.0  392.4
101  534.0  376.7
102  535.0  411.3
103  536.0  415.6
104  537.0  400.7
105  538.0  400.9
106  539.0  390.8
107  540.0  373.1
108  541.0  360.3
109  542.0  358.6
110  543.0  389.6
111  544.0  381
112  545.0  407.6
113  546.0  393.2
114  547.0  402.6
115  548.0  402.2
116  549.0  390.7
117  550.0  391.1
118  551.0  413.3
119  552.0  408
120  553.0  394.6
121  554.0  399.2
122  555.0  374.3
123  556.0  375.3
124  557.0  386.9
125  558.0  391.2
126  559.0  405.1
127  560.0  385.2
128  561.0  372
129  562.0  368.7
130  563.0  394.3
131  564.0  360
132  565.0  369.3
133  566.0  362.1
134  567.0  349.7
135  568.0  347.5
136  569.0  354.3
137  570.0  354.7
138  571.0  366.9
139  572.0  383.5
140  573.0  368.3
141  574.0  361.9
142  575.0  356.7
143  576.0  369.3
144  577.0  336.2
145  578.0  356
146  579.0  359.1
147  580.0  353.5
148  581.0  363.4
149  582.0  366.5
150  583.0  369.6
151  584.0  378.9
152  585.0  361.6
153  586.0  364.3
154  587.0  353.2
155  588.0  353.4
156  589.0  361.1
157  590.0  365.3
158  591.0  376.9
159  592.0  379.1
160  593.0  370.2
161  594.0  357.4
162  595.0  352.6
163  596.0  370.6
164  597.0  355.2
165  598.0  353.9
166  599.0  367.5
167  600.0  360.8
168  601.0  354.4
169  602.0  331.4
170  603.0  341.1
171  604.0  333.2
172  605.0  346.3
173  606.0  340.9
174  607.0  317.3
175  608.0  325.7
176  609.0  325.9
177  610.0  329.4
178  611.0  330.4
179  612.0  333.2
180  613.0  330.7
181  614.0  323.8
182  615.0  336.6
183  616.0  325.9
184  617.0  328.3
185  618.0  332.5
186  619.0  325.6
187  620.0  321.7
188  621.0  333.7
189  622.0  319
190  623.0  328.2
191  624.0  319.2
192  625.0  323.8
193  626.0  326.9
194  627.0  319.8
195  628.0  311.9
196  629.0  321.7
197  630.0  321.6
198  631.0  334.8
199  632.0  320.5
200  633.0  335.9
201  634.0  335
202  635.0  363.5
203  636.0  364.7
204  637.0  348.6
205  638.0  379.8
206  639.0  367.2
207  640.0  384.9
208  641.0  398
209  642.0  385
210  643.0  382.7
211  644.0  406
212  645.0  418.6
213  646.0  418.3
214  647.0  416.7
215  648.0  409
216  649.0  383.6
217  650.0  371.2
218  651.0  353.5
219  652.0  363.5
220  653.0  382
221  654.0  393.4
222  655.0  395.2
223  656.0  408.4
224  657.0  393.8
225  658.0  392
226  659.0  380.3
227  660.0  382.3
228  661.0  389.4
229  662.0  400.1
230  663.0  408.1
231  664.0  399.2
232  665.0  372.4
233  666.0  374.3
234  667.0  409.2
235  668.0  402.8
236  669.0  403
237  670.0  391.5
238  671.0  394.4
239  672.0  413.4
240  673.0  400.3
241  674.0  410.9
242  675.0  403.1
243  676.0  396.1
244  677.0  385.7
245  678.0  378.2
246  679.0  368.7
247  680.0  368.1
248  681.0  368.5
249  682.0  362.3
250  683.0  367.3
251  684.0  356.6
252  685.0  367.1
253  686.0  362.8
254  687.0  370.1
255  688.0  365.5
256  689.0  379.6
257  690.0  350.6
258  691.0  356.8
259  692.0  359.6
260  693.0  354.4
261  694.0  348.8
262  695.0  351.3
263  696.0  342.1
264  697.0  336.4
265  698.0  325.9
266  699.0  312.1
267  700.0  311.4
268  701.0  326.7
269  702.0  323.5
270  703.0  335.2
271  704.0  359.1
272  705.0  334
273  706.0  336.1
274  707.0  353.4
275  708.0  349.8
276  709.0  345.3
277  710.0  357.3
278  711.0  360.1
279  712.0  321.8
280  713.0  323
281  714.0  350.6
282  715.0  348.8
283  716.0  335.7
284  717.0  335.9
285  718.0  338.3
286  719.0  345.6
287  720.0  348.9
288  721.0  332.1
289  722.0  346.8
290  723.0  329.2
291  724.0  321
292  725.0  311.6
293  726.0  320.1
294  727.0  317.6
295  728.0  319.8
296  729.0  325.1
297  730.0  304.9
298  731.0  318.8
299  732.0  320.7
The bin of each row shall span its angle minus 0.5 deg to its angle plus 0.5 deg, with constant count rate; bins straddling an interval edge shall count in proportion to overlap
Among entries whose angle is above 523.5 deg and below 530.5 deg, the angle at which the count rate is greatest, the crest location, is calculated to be 529.0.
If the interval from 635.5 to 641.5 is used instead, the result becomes 641.0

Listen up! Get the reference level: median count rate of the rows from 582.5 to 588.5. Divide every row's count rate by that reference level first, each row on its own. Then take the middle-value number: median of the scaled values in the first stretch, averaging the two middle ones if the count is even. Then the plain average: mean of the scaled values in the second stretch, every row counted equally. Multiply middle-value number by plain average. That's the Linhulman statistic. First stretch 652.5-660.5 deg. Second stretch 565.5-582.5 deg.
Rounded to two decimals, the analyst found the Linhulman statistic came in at 1.07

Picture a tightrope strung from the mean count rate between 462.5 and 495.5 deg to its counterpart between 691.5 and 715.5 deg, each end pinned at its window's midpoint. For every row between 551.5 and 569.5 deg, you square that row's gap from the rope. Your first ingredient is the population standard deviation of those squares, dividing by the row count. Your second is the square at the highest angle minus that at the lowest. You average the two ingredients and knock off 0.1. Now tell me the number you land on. 357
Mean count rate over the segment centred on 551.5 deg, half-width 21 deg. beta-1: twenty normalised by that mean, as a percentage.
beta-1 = 5.2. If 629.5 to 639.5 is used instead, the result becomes 5.8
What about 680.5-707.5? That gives 5.7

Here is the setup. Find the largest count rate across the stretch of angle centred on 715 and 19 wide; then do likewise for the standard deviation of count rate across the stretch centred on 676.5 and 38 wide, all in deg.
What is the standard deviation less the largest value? -341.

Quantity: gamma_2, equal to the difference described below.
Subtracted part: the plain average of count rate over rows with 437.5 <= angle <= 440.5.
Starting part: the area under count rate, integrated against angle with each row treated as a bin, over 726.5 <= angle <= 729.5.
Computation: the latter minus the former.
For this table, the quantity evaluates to 585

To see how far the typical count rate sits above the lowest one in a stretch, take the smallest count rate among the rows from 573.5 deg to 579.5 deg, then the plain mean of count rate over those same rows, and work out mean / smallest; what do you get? 1.06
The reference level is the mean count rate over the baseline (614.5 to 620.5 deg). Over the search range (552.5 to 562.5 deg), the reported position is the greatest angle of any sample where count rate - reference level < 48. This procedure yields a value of 562.0 deg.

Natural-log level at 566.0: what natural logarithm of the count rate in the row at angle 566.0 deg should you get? 5.89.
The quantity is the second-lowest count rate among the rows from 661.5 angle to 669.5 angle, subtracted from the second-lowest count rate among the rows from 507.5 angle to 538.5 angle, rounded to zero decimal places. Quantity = -176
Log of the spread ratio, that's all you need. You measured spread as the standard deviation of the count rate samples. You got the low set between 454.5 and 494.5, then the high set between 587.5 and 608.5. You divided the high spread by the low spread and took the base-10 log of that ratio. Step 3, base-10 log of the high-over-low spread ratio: -0.1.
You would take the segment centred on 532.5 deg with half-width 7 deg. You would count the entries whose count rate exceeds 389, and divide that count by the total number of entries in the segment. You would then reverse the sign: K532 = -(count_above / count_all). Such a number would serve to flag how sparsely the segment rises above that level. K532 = -0.5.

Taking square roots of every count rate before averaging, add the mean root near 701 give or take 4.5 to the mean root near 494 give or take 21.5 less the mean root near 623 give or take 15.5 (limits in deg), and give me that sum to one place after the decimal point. 19.8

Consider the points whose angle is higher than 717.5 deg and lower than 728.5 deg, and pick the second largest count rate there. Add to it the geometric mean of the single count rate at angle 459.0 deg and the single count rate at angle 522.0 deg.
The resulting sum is 639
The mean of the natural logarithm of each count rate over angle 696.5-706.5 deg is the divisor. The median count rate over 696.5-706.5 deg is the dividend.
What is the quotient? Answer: 57.0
